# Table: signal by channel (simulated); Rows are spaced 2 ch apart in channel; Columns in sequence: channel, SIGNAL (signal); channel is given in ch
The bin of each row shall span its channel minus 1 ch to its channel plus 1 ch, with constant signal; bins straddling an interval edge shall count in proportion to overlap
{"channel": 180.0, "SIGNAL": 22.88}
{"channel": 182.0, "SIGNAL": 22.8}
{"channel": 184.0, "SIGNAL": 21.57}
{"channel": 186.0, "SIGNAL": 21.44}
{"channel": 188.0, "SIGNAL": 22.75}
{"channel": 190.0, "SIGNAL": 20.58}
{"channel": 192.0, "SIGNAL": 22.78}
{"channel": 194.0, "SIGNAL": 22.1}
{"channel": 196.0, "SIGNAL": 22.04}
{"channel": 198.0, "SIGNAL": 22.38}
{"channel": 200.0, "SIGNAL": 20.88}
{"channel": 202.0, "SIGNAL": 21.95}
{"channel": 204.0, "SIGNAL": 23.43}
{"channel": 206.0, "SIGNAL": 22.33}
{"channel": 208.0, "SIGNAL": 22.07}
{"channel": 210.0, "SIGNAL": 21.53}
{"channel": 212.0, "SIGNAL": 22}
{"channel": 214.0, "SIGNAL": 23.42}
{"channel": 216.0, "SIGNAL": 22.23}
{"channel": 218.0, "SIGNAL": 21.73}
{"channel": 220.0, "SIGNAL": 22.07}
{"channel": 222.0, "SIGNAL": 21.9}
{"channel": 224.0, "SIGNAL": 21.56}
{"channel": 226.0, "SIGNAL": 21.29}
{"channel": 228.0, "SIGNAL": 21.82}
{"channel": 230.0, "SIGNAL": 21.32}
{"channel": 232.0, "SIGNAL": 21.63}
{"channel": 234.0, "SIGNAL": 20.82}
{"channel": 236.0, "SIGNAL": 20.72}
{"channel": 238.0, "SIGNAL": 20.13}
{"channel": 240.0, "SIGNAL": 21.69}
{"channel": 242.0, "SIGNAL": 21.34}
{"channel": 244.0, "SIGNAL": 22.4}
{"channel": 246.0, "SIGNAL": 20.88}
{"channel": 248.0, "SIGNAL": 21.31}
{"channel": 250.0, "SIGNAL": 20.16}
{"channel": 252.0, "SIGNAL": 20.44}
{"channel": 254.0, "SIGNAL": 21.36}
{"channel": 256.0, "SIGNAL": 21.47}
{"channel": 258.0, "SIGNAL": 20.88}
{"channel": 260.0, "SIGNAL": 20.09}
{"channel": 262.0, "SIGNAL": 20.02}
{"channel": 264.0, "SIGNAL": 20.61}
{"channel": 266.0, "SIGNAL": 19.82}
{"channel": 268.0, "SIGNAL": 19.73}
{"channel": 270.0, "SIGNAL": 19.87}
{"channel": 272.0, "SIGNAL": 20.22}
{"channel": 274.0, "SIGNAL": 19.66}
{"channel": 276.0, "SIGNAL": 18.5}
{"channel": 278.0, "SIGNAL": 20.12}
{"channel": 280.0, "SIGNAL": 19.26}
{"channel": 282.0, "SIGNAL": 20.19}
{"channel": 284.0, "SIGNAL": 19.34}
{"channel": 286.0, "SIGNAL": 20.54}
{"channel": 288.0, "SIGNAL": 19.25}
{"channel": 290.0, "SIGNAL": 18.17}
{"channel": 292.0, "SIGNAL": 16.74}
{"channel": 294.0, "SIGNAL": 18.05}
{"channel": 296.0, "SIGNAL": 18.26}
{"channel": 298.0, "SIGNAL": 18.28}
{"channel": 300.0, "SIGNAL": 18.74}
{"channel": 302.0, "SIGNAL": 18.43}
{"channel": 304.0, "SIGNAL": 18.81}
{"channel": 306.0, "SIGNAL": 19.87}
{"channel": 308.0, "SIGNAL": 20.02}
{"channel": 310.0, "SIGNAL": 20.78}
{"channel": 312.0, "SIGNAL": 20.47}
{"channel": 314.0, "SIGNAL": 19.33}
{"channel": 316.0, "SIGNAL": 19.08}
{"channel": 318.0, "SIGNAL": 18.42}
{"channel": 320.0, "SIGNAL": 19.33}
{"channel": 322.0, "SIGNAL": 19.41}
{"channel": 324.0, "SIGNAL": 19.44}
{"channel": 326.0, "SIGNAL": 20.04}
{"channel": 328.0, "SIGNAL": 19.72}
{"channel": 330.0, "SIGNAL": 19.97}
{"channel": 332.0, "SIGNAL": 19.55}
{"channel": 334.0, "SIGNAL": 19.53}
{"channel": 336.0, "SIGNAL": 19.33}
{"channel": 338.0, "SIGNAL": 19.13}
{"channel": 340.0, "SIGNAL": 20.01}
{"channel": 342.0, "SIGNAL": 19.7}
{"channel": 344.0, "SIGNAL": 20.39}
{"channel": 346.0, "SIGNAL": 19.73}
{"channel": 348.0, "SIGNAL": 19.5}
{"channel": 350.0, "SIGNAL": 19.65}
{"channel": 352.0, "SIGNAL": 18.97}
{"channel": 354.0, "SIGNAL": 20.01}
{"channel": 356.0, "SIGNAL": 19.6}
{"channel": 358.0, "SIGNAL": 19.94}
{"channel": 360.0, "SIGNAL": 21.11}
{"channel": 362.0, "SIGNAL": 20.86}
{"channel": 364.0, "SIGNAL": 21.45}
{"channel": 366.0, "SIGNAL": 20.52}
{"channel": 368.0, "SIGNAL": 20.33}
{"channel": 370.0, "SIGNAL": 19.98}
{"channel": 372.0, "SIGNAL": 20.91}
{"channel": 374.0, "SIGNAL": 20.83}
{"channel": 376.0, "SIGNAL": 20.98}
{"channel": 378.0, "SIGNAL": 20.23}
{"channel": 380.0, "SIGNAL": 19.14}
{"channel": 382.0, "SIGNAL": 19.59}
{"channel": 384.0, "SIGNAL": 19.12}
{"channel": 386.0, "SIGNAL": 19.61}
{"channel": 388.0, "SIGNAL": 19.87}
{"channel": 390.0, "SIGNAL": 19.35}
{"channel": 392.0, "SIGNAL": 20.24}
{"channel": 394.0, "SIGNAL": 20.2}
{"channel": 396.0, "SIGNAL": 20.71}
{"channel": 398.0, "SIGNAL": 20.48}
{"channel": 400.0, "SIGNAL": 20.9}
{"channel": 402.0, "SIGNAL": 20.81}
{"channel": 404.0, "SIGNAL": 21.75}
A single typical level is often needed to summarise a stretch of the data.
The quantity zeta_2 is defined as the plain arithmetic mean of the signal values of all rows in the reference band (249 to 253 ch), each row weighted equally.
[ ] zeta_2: 20.3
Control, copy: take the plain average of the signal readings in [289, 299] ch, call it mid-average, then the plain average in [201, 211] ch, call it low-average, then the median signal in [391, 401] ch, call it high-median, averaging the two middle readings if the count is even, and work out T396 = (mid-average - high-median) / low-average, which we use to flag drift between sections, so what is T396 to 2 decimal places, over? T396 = -0.12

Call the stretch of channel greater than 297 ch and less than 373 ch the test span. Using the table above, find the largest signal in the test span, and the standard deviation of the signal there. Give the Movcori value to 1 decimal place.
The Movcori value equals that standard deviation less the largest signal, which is -20.7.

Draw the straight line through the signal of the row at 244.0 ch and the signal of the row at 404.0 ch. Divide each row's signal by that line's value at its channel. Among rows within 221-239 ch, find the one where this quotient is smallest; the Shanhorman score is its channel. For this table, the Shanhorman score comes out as 238.0 ch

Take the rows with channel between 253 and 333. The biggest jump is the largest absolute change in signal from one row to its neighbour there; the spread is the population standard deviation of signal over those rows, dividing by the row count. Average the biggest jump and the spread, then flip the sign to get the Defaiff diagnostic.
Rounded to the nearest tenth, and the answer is -1.3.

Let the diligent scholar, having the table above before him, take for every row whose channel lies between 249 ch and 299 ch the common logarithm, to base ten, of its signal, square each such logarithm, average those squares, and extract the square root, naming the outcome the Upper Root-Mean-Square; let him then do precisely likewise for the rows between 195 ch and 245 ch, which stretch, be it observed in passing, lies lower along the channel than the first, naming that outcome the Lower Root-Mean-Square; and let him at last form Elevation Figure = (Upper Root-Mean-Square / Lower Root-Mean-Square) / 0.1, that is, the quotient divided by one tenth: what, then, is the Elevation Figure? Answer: 9.7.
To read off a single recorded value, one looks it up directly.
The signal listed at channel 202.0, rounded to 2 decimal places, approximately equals 21.95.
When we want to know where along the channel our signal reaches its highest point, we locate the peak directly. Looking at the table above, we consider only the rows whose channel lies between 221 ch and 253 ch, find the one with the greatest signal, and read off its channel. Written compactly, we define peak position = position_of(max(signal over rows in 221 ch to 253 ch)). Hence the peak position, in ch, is 244.0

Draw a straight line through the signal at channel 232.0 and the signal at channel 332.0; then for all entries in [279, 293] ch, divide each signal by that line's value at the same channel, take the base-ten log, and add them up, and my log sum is -0.23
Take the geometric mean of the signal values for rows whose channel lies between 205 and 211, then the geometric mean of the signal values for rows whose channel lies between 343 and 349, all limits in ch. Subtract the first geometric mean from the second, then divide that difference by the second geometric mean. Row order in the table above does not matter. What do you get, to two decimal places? -0.11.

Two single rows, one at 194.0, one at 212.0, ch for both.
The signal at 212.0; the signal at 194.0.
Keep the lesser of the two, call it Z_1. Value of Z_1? 22.0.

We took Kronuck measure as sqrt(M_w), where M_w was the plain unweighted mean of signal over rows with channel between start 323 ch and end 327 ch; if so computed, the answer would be 4.44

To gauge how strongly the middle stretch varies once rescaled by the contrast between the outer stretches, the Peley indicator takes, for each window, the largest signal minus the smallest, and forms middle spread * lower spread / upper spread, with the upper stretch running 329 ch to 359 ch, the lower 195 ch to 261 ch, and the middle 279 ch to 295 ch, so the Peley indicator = 8.9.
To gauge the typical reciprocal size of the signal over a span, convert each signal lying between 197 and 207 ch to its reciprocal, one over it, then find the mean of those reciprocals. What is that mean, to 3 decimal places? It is 0.045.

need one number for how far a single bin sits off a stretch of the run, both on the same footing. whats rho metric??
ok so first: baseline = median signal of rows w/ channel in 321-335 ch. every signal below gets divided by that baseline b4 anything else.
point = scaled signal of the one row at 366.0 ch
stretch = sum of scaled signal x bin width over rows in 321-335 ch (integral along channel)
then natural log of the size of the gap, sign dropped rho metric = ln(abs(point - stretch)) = 2.57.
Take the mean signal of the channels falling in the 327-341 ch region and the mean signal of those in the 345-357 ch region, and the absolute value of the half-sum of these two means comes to 19.6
